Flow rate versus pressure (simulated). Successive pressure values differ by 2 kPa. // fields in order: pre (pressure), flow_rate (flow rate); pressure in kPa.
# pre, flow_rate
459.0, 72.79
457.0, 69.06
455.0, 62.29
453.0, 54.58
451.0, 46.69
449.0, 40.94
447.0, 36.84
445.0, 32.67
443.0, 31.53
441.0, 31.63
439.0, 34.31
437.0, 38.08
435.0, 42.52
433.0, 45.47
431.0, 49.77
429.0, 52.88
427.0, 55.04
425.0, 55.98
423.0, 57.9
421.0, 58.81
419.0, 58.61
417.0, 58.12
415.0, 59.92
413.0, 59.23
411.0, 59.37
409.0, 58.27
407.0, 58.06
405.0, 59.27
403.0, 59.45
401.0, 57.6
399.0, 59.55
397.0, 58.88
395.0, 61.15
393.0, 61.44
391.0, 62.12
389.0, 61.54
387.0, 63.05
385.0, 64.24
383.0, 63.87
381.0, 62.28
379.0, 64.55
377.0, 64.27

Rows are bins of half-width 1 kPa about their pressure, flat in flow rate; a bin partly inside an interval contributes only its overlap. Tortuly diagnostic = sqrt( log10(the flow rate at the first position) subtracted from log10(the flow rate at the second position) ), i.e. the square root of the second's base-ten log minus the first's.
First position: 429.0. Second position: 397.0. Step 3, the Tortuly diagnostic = 0.22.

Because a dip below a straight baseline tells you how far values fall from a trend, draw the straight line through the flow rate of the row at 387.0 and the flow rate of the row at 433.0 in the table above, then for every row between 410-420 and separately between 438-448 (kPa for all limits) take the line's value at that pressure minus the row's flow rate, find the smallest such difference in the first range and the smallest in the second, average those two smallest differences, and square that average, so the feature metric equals 5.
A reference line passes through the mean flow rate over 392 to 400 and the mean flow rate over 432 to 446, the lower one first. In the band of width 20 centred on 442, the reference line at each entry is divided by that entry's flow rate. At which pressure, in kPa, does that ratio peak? 441.0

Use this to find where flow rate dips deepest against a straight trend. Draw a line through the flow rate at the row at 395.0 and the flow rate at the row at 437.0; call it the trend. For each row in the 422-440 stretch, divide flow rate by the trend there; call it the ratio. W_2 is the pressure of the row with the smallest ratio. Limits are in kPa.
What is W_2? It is 439.0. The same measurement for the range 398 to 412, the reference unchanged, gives 401.0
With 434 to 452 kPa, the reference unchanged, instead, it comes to 441.0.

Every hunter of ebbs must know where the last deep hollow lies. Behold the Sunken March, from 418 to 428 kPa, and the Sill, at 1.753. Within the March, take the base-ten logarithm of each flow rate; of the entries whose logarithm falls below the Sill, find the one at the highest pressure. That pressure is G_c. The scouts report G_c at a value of 427.0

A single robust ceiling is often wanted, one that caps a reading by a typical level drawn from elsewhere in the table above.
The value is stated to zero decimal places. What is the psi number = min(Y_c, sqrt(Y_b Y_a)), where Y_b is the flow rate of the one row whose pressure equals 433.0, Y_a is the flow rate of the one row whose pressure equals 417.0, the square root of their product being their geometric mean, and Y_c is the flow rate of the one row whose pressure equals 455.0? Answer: 51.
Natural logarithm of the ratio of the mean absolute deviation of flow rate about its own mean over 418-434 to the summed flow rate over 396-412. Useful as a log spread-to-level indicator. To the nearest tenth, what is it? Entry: -4.8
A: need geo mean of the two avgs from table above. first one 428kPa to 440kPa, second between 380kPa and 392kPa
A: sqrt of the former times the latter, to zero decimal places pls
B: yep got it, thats 52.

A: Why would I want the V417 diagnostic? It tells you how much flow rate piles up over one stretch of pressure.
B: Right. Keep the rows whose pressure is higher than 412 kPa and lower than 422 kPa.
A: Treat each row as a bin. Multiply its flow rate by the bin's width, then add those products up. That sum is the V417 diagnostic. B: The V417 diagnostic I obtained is 589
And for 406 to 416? 590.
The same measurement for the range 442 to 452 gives 377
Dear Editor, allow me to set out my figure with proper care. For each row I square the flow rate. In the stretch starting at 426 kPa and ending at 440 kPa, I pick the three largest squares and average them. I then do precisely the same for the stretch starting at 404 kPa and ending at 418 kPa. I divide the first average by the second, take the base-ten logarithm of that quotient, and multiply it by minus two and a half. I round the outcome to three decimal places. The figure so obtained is 0.268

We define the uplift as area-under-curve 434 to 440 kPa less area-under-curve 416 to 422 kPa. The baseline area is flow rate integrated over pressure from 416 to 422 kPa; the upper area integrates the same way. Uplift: -121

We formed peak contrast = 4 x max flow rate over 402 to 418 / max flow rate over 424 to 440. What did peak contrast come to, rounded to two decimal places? 4.28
